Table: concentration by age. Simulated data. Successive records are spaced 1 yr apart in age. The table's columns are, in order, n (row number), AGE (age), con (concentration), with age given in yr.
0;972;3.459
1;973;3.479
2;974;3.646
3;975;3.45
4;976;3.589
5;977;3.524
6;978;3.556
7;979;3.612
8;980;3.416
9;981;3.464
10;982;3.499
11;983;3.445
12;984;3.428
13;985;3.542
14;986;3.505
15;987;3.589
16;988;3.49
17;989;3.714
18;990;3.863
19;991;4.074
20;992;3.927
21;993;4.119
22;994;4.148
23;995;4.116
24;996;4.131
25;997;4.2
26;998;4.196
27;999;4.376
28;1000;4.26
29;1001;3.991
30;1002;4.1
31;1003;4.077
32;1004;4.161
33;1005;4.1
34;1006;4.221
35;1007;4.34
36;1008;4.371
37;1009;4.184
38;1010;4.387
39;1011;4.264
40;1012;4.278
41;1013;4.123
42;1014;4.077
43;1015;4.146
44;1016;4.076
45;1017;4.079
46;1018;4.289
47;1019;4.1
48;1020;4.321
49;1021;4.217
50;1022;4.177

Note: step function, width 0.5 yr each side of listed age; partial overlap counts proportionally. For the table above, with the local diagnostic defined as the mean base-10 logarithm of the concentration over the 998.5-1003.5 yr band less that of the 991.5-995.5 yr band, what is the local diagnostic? 0.01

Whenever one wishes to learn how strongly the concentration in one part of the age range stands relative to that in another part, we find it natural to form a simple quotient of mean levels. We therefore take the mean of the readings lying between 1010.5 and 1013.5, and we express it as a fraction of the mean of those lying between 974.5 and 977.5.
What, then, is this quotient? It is 1.20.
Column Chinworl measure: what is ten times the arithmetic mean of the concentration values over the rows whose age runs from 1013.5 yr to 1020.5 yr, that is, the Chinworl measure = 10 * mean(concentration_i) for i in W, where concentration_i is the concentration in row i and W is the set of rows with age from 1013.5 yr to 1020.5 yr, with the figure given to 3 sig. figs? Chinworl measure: 41.6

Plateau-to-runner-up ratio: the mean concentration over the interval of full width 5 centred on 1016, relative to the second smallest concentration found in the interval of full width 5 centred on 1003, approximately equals 1.01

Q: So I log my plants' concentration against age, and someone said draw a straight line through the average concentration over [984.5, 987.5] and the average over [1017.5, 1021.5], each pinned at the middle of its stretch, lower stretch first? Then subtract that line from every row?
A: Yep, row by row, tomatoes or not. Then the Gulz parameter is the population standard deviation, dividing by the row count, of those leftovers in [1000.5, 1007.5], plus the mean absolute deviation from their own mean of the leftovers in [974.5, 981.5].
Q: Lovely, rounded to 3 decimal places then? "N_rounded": 0.144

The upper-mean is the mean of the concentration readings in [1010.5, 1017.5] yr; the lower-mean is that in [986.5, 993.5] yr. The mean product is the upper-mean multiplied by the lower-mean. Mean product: 15.9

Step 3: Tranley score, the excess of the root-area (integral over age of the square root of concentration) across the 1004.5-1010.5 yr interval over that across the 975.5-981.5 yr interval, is 1.13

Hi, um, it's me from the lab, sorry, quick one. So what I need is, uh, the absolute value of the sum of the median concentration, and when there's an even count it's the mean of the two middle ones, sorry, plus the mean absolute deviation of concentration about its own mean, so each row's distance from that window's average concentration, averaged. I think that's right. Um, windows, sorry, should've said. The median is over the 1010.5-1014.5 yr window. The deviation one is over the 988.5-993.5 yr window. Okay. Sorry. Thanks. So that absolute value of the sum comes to 4.32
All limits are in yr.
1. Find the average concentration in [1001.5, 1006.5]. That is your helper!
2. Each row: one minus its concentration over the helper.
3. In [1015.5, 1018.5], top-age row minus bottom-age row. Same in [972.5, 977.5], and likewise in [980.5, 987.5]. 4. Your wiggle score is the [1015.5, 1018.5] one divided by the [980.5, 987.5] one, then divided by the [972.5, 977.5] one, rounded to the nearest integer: -156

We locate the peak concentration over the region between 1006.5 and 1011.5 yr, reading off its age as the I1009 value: 1010 yr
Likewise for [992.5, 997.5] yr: 997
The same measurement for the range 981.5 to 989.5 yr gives 989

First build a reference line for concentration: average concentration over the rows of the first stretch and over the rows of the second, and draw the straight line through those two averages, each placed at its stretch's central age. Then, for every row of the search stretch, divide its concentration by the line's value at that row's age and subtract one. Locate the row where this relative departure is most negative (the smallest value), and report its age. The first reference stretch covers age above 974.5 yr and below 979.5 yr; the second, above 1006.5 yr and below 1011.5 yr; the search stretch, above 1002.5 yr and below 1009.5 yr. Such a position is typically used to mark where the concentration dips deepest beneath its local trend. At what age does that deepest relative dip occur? 1009 yr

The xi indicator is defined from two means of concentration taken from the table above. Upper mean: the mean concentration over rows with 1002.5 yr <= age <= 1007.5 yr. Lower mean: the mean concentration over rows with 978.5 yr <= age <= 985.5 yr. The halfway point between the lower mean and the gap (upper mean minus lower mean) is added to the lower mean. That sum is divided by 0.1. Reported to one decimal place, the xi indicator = 55.8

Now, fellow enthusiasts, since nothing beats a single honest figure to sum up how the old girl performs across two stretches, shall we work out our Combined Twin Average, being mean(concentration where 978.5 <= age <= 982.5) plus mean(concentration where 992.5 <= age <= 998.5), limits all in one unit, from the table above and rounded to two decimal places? 7.65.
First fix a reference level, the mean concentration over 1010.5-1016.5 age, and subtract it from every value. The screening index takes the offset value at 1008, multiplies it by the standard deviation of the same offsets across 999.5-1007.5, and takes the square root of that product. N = 0.15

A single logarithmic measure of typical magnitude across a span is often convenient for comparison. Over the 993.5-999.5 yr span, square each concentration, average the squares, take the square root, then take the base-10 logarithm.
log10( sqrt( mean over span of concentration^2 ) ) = 0.62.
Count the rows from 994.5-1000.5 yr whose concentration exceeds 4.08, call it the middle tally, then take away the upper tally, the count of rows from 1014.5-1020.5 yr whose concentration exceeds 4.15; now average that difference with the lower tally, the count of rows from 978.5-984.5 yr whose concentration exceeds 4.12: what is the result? 2.0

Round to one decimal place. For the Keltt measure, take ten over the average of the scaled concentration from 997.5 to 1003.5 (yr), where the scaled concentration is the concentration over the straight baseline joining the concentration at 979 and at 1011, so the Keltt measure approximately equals 9.7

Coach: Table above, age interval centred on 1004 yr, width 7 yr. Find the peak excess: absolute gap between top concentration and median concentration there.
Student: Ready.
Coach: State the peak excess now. 0.24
